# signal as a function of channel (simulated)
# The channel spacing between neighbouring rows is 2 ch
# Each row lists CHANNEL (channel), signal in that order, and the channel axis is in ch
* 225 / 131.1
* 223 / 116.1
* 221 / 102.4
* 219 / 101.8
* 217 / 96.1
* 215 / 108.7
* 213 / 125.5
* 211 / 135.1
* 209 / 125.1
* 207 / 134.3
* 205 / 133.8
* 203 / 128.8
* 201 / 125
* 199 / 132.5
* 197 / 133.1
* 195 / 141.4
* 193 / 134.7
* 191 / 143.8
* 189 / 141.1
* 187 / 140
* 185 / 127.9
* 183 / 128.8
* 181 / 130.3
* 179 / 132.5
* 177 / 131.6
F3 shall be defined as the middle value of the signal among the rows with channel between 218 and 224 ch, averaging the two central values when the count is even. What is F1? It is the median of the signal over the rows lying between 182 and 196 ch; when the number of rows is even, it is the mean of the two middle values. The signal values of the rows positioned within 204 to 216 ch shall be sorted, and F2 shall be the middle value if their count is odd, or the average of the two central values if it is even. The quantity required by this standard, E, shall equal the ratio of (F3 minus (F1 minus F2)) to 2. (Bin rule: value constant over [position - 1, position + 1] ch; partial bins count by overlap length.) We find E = 46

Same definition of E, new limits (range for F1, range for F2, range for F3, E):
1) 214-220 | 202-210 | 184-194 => 85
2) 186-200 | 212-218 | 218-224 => 36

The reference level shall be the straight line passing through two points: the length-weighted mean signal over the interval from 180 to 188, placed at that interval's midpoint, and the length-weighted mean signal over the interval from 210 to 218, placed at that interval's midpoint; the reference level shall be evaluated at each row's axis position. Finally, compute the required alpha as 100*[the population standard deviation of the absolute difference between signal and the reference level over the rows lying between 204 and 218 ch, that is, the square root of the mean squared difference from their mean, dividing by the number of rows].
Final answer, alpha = 458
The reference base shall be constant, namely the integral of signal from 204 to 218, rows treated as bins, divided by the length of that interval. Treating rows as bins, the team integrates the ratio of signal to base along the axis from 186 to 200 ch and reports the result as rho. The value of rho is 16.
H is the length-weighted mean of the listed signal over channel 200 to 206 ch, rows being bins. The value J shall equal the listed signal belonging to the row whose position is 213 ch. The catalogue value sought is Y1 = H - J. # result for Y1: 4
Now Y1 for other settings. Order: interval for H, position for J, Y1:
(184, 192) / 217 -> 42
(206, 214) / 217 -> 34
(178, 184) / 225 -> -1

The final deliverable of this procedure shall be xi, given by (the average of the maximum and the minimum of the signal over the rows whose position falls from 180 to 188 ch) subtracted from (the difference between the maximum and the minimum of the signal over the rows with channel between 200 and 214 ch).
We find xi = -124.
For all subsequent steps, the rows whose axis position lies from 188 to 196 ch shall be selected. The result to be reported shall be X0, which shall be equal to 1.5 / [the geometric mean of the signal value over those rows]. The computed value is 0.0107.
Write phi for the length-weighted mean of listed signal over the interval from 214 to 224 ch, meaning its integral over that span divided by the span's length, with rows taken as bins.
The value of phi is 105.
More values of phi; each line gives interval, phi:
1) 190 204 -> 134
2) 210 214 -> 130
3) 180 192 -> 135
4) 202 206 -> 131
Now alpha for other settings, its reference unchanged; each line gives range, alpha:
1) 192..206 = 399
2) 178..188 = 282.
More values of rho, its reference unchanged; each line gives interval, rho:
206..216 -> 10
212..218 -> 5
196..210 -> 15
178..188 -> 11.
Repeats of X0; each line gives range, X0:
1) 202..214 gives 0.0115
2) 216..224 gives 0.0144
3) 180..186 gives 0.0116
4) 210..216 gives 0.0122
